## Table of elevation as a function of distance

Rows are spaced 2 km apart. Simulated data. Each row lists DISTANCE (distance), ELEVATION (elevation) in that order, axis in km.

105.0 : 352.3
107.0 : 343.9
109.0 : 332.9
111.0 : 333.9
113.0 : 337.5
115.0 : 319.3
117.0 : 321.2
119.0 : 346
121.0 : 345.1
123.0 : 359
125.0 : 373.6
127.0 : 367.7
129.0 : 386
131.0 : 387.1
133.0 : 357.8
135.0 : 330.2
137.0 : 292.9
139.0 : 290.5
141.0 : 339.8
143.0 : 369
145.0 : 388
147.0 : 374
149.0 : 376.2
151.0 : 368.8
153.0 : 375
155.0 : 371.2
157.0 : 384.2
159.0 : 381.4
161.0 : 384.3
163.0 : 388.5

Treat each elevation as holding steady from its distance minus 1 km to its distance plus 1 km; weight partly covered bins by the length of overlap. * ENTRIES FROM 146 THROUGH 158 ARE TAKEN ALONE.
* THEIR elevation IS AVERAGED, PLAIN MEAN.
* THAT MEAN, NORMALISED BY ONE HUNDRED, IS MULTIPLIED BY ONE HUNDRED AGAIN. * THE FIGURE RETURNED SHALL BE 375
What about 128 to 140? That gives 341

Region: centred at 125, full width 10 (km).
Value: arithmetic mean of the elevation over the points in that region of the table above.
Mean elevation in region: 366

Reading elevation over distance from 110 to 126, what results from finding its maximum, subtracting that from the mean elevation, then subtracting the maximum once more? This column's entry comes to -405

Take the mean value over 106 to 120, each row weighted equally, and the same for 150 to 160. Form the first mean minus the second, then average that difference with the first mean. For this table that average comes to 145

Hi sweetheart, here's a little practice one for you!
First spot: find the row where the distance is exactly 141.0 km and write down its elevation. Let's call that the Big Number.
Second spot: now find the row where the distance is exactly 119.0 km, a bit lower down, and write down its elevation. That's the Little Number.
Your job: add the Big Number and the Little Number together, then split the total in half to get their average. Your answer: 343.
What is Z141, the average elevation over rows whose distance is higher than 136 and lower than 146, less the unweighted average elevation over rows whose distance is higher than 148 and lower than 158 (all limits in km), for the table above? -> -39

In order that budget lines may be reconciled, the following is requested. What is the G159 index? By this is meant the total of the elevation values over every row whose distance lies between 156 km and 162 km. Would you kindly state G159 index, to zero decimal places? 1150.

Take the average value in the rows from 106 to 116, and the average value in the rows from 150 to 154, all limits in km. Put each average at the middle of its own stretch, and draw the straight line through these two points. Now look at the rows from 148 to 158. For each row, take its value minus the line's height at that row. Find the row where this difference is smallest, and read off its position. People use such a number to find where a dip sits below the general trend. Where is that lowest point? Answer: 155.0 km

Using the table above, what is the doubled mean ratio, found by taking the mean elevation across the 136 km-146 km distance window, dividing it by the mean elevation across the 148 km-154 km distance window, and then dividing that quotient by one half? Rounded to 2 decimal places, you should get 1.80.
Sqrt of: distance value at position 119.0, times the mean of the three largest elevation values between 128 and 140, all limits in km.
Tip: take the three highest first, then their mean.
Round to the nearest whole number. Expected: 361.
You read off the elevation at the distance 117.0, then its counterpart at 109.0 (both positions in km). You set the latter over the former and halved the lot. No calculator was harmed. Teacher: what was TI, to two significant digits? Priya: 0.52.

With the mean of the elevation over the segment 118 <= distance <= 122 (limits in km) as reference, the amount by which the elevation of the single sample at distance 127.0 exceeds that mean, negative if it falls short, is 22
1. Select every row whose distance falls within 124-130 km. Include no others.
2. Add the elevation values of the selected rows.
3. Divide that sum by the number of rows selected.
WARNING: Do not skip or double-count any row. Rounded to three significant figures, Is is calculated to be 376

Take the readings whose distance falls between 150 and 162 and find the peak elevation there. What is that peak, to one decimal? 384.3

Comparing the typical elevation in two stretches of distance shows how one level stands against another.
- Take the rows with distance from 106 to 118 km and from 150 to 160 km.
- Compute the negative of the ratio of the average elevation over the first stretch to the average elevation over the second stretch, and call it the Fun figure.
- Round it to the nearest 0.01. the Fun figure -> -0.88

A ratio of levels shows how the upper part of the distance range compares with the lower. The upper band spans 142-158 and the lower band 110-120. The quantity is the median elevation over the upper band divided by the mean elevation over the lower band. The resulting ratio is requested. 1.129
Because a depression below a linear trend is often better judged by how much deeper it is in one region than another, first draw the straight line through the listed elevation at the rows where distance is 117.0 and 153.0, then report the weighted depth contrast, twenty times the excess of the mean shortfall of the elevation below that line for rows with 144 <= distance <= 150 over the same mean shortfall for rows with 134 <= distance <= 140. -1198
